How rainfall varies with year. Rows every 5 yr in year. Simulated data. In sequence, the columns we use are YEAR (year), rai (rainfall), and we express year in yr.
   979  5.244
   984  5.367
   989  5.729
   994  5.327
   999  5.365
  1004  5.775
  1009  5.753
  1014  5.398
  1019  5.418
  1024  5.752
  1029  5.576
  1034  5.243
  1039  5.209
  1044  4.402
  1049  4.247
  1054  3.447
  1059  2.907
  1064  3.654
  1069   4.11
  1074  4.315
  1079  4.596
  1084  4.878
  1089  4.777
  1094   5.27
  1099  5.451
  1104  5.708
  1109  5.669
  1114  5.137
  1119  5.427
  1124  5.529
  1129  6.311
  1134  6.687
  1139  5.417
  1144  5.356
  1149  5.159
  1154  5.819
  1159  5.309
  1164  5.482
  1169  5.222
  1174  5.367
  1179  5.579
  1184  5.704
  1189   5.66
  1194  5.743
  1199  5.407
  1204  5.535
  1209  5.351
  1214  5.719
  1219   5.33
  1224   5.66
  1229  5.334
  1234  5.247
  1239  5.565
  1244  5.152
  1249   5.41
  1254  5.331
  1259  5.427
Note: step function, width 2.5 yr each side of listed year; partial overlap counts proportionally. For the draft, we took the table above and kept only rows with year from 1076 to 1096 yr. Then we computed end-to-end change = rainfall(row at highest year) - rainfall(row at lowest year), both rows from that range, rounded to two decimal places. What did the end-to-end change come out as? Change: 0.67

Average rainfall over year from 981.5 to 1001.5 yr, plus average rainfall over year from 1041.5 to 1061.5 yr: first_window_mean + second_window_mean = 9.2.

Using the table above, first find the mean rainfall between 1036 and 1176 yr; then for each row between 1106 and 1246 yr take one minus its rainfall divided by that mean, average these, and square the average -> 0.010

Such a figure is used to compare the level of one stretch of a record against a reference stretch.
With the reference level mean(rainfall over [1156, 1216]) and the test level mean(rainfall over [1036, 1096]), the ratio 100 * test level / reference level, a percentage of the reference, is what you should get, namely 78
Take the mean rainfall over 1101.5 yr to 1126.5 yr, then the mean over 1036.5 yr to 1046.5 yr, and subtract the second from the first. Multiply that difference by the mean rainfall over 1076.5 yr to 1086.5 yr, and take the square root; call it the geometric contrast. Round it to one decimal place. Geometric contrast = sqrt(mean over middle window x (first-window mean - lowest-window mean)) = 1.8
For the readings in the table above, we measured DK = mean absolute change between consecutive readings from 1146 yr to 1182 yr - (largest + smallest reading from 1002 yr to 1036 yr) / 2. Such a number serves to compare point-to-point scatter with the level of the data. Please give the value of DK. -5.2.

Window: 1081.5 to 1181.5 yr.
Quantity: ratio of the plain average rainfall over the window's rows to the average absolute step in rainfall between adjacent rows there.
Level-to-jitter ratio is 15.7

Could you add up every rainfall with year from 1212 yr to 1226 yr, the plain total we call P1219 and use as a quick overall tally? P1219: 16.7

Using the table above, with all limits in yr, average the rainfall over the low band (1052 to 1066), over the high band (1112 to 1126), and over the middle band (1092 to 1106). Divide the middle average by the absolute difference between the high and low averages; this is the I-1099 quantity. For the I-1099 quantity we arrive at 3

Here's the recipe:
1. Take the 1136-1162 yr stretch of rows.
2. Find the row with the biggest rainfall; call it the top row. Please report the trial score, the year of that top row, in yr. 1154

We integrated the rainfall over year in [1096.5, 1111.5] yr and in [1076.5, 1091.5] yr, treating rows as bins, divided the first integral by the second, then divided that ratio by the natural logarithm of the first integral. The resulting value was 0.27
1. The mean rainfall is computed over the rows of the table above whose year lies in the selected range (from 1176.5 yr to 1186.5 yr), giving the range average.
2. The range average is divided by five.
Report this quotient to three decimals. 1.128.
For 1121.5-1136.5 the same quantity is 1.235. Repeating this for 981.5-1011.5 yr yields 1.111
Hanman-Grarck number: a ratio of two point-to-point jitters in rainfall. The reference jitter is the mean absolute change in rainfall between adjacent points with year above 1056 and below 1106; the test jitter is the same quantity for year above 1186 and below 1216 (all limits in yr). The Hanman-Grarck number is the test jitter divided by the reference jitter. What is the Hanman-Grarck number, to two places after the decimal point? 0.66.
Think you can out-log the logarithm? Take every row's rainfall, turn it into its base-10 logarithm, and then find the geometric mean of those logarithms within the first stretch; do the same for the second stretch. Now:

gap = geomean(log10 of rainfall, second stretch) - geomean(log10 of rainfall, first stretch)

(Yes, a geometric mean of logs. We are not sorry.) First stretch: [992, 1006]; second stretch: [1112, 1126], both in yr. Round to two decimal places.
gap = -0.01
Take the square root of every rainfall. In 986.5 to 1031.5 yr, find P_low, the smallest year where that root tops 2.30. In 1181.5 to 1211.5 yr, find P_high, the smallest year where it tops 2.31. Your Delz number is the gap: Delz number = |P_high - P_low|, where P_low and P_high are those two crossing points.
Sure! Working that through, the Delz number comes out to 195 yr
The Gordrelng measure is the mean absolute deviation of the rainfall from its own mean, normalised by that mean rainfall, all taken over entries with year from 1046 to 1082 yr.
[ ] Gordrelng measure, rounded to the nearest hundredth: 0.12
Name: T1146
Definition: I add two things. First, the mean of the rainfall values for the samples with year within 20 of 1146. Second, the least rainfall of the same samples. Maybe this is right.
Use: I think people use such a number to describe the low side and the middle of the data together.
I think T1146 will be 10.9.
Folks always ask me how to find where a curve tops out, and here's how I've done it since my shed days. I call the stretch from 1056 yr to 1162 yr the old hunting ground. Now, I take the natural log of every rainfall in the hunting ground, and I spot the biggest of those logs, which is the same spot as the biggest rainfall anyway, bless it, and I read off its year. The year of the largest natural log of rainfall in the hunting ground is 1134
